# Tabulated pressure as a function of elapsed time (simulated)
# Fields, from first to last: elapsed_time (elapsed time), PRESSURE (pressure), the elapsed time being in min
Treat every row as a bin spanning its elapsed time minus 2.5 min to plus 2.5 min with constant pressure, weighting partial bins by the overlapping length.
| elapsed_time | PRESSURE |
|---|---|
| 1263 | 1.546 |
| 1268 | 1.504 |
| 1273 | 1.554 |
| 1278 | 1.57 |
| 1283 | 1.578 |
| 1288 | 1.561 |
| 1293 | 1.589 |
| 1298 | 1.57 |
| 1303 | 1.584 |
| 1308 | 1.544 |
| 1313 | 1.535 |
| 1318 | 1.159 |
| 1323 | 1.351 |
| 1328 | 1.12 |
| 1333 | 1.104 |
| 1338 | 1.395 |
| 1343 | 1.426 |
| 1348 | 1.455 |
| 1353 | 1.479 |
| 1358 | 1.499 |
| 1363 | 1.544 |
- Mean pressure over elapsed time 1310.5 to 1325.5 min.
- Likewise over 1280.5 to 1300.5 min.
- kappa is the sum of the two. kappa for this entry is 2.92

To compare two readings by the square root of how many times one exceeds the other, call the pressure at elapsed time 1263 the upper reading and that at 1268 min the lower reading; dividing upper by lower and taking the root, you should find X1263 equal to 1.01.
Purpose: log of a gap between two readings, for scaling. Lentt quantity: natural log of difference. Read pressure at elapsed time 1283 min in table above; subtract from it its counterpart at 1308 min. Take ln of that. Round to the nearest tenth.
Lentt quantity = -3.4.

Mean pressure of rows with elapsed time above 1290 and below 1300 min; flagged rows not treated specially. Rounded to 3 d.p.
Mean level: 1.579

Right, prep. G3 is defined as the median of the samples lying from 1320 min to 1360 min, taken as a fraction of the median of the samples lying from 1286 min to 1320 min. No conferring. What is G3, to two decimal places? 0.90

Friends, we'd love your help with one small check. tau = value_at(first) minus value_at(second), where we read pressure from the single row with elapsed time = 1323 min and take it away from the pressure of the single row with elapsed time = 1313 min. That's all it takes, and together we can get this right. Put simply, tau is 0.18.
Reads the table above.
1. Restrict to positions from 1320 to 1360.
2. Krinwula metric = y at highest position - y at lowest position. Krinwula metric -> 0.15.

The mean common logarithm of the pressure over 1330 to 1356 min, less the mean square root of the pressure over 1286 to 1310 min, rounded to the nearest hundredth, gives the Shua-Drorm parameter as -1.12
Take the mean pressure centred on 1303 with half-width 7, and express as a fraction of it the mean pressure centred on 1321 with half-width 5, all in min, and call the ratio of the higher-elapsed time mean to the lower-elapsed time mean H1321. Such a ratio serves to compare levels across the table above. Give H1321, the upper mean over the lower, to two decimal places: 0.80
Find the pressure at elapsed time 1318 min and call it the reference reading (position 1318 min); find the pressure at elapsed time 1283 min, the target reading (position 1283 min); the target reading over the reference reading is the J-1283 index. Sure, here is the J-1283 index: 1.36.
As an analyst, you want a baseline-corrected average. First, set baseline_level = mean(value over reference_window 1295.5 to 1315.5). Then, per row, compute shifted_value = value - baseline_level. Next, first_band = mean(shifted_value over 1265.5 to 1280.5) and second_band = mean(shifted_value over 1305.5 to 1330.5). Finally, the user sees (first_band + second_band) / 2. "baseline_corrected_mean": -0.12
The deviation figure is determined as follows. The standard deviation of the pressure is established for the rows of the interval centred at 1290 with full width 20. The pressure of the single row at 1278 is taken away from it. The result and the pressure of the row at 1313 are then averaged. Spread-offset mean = -0.012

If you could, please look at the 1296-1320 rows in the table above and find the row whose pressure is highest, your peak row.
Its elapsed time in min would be 1303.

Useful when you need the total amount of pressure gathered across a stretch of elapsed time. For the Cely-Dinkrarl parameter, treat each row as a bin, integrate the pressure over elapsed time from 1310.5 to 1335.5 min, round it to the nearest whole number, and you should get 31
